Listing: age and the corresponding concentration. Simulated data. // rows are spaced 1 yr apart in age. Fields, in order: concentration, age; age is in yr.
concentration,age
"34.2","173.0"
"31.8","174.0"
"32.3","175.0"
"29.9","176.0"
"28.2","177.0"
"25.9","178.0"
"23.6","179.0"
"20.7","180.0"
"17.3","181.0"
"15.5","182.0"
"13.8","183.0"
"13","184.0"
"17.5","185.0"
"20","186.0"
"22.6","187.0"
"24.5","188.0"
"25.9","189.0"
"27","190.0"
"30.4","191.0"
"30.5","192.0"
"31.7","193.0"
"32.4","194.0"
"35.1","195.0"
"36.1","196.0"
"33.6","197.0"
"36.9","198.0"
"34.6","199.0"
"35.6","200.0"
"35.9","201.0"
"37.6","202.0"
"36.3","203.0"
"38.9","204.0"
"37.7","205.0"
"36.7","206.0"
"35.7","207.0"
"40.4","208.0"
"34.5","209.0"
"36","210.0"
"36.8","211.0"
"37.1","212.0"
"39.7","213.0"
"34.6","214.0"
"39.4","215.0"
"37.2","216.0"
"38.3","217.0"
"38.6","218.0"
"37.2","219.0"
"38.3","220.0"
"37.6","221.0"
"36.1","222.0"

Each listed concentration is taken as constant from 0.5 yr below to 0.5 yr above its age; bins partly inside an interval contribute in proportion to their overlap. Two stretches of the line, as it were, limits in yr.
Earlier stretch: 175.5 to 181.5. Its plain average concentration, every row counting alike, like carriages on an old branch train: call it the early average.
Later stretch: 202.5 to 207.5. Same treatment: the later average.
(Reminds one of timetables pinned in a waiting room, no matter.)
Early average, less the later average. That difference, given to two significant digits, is -13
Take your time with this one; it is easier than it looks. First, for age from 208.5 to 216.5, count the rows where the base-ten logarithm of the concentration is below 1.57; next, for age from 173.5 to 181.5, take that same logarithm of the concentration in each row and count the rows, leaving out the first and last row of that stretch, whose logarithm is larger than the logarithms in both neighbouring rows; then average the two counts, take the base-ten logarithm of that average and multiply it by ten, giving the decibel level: 4.8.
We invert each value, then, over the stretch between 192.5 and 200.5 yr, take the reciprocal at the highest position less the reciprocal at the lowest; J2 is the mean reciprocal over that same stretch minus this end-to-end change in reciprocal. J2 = 0.033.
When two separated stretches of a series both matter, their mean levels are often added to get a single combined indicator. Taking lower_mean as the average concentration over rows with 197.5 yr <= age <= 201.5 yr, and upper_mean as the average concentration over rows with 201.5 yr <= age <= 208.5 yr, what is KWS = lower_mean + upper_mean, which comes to 73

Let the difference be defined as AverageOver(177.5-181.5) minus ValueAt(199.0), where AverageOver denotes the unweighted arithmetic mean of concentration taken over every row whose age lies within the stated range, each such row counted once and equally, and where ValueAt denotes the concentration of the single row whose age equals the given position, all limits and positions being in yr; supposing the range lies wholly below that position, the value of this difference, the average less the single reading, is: -13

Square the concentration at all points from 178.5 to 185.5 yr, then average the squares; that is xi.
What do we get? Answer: 313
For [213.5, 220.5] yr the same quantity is 1420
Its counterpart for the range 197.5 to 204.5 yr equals 1337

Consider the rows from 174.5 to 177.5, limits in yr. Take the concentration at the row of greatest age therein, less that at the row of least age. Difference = -4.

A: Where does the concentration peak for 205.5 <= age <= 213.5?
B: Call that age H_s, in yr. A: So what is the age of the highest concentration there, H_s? 208.0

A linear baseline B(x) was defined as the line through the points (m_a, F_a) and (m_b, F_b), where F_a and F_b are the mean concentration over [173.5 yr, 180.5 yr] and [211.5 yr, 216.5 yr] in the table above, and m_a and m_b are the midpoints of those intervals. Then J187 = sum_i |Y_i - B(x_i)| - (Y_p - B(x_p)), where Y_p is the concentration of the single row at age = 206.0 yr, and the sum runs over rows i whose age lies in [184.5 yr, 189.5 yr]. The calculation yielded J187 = 39.3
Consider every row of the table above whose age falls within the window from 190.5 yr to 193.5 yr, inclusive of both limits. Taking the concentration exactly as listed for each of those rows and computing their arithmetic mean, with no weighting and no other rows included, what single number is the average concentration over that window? 31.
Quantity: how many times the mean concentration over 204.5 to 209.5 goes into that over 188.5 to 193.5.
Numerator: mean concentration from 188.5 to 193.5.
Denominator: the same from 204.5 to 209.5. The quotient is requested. 0.79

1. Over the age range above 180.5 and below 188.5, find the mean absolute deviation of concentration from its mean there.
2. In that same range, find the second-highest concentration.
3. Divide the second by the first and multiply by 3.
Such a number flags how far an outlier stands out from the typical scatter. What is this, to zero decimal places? 21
